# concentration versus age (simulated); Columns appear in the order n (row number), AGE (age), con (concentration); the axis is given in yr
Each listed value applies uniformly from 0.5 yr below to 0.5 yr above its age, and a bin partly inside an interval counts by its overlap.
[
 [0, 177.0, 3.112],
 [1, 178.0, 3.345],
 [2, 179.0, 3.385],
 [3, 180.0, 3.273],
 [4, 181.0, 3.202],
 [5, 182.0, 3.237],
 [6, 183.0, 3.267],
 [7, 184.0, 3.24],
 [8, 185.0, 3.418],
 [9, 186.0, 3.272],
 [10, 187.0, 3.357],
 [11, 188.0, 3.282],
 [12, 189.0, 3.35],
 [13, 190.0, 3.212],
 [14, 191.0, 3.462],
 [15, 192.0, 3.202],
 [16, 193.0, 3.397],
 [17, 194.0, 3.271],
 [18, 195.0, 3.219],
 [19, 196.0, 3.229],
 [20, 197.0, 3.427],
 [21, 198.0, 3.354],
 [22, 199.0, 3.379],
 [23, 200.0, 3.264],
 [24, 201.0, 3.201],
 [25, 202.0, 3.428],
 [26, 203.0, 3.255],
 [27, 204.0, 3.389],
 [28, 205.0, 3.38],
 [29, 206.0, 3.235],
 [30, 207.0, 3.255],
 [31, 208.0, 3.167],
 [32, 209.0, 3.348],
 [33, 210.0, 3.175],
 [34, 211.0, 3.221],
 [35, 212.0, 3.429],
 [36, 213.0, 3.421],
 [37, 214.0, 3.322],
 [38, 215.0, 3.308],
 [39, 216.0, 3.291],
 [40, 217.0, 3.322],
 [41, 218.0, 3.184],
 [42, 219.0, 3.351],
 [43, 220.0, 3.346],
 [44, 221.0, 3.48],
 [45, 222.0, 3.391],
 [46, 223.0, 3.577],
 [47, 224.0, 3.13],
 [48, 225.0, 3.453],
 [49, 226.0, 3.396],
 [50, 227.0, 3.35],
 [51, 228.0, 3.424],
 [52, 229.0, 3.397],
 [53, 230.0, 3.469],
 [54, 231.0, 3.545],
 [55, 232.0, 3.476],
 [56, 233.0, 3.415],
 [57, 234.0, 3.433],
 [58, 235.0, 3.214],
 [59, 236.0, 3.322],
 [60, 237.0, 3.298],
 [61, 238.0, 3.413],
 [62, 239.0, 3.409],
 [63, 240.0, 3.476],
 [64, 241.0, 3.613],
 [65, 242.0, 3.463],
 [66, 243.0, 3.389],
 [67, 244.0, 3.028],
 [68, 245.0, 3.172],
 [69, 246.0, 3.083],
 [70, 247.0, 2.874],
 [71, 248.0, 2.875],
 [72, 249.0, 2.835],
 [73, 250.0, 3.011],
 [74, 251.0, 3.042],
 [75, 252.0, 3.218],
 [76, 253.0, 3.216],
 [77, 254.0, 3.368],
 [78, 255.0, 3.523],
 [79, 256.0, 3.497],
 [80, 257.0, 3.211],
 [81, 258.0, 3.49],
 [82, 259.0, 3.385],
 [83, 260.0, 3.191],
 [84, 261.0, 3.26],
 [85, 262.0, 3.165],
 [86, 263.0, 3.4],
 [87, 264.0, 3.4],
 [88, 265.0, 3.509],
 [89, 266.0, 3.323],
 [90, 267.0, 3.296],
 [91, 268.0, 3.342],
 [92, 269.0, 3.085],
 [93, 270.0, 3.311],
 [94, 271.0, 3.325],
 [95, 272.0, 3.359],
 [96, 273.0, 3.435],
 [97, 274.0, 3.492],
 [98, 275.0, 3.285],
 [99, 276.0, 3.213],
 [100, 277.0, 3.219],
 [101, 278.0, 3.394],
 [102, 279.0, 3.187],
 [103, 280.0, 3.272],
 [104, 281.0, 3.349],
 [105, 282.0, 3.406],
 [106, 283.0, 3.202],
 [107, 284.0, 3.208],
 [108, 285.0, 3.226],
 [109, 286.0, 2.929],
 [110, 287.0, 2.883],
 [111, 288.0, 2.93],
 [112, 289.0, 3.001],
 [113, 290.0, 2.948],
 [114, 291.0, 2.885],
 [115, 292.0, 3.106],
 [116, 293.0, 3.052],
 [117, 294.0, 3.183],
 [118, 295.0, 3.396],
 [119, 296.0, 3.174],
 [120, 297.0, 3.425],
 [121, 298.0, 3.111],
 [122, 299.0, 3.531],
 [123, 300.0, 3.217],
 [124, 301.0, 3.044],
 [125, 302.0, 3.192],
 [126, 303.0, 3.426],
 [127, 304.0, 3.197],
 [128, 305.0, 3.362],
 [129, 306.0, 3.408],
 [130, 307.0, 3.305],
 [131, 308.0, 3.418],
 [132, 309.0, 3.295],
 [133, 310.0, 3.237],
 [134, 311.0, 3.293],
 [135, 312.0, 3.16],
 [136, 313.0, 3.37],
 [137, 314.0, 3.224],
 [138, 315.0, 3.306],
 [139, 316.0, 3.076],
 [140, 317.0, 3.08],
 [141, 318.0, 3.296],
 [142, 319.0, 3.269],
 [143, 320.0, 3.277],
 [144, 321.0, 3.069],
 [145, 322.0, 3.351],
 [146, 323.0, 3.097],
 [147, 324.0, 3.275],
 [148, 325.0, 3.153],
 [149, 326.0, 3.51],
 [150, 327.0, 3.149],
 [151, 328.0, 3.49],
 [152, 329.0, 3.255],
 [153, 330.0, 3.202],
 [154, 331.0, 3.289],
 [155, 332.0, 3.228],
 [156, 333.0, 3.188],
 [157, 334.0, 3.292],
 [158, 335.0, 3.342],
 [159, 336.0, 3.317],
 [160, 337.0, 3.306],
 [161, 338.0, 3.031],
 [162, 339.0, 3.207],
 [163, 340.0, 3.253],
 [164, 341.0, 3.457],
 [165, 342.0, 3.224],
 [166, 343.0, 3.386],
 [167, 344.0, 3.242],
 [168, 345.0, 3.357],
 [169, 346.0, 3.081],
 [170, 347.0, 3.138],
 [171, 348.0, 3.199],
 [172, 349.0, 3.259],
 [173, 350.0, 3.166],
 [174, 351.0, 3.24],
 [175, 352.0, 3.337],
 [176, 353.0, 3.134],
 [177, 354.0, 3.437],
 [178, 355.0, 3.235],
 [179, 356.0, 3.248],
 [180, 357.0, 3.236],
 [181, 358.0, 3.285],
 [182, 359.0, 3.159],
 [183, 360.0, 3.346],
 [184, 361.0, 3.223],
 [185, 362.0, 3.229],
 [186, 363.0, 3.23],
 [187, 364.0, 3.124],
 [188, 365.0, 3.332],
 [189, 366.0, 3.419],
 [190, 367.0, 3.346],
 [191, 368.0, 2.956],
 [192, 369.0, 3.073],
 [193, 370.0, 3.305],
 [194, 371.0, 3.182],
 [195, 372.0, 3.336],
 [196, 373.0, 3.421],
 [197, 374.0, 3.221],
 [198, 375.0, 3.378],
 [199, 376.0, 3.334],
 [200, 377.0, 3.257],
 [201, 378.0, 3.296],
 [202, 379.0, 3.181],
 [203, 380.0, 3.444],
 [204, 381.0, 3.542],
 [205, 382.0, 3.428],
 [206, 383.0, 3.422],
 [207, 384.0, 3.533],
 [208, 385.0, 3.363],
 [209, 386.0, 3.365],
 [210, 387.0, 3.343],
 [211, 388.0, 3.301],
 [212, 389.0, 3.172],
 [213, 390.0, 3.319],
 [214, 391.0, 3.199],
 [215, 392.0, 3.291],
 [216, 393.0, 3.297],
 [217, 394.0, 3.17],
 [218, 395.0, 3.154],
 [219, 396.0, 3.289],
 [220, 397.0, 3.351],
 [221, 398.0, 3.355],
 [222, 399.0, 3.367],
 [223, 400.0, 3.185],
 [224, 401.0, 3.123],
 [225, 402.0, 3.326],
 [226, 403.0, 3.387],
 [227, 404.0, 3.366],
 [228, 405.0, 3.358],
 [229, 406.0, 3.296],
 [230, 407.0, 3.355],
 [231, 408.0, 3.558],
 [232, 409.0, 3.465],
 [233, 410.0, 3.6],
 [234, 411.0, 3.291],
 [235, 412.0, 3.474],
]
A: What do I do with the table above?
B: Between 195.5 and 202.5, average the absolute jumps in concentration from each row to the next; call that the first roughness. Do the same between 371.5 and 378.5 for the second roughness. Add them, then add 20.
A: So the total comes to 20.2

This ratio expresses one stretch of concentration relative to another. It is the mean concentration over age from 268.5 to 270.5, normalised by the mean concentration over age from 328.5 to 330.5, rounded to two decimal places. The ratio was 0.99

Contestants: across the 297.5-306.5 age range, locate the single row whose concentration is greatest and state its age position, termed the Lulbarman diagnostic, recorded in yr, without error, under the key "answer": 299.0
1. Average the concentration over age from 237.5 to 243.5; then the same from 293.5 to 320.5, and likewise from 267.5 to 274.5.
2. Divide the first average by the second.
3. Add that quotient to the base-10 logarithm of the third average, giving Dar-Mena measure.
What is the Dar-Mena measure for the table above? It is 1.58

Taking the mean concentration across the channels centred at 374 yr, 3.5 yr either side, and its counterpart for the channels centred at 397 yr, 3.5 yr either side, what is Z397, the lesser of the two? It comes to 3.27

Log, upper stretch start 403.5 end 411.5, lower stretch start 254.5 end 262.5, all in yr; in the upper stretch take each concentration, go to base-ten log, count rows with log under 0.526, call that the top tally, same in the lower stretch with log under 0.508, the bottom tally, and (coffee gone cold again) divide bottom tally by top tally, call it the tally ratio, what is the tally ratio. 1.0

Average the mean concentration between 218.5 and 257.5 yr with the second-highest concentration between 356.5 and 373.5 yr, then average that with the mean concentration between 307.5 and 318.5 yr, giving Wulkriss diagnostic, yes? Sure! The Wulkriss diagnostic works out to 3.31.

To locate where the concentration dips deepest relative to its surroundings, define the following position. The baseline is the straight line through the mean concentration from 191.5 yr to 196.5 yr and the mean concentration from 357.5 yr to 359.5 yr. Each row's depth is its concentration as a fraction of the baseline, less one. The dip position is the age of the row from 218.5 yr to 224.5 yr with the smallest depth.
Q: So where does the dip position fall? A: 224.0 yr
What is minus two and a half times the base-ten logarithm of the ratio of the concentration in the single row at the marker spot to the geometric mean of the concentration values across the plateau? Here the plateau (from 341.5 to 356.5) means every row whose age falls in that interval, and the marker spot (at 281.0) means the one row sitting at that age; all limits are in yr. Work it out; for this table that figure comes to -0.035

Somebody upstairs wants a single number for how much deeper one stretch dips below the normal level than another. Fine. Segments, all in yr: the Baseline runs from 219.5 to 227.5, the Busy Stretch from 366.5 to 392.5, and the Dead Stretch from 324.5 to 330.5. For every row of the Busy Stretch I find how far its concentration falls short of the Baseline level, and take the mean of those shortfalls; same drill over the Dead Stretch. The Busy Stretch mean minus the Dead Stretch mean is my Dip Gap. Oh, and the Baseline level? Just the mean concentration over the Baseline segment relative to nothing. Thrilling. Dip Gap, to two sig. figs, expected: -0.015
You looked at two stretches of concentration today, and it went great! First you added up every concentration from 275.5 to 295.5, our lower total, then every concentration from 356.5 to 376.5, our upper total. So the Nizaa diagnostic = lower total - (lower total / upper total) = 62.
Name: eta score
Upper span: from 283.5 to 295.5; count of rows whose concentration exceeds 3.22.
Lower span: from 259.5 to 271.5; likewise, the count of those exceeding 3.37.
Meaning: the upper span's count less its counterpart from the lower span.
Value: -1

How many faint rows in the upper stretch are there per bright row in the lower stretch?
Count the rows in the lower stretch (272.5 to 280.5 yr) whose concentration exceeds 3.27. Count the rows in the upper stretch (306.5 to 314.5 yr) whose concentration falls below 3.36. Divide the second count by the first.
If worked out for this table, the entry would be 1.20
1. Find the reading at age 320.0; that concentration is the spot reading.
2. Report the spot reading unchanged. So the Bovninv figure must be 3.277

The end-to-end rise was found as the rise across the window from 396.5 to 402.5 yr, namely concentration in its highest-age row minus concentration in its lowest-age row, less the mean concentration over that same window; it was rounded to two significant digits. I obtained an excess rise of -3.3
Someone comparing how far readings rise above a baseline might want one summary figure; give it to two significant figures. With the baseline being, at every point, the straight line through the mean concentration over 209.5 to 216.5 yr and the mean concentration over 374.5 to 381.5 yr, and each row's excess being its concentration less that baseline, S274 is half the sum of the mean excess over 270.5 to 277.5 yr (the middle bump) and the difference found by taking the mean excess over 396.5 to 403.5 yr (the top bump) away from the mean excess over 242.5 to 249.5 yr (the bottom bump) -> -0.11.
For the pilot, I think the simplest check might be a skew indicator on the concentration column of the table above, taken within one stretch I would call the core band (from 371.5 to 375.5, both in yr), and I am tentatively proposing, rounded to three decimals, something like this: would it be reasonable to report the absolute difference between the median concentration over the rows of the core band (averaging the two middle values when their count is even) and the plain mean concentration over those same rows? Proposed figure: 0.018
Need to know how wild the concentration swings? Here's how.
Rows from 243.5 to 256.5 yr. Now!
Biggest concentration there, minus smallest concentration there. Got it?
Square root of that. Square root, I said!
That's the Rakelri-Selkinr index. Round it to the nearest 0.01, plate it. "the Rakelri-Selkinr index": 0.83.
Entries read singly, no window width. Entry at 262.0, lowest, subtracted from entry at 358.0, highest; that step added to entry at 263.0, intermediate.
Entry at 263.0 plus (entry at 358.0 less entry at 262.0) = 3.52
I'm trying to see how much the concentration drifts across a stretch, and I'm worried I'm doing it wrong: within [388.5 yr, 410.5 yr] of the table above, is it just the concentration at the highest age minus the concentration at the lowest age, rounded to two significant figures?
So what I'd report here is 0.43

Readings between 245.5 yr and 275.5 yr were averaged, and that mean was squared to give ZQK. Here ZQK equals 10.6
